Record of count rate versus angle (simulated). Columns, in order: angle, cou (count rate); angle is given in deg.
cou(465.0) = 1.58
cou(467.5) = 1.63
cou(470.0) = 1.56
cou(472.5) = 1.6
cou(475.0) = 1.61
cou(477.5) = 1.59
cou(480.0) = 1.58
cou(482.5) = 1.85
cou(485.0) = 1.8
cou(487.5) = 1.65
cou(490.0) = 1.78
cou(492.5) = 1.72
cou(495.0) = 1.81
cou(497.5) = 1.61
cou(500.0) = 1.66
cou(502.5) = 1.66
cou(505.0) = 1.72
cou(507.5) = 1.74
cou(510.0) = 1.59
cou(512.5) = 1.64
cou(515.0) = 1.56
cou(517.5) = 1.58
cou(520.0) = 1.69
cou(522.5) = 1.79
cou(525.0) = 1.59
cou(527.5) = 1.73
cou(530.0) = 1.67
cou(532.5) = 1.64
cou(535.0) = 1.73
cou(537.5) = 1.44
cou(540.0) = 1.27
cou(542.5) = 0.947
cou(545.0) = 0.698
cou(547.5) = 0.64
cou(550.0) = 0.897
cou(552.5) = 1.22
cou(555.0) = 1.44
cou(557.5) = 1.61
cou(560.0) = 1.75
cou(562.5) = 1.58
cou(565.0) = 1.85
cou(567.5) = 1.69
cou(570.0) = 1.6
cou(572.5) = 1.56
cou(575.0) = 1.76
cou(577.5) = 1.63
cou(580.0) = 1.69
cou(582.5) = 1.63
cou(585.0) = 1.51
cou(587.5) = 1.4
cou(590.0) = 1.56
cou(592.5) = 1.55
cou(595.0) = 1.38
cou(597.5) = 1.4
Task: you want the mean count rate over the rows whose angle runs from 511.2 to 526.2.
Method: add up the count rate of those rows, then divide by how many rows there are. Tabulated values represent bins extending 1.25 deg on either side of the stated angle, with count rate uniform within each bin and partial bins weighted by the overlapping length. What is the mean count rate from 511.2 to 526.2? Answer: 1.64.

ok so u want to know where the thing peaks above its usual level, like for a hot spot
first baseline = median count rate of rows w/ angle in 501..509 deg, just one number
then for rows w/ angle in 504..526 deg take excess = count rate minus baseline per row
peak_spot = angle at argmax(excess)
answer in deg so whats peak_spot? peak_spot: 522.5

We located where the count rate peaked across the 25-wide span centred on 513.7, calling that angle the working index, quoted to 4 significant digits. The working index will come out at 522.5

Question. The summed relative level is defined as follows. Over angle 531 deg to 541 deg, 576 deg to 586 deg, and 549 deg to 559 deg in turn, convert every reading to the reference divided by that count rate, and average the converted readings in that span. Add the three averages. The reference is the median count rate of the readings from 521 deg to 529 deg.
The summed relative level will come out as 3.6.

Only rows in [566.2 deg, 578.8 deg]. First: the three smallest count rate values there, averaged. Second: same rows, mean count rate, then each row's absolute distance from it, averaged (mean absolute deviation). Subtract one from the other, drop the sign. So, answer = 1.54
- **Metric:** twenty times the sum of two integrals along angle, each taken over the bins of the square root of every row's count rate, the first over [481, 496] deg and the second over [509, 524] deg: 783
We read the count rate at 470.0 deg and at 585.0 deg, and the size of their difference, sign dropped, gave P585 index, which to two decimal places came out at 0.05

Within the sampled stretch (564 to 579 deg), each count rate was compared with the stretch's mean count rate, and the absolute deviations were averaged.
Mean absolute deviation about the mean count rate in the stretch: 0.085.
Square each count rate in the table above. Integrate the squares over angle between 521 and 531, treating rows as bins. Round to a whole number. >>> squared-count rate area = 29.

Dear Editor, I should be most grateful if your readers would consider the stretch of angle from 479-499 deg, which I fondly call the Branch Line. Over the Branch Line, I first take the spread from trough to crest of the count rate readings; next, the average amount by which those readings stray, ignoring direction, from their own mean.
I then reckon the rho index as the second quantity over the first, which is 0.31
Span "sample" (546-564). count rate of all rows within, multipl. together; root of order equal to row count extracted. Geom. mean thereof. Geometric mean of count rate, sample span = 1.24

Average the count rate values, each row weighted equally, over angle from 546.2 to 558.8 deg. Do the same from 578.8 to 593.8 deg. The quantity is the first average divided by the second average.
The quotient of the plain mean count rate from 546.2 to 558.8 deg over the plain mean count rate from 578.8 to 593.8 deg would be 0.75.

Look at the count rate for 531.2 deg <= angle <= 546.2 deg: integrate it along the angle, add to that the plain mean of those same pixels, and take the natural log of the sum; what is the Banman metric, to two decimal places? 3.03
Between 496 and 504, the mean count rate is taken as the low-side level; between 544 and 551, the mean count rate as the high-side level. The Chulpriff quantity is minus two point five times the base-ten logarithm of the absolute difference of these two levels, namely 0.1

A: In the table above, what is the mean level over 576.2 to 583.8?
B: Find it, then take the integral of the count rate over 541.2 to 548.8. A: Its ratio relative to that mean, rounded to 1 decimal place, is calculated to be 3.5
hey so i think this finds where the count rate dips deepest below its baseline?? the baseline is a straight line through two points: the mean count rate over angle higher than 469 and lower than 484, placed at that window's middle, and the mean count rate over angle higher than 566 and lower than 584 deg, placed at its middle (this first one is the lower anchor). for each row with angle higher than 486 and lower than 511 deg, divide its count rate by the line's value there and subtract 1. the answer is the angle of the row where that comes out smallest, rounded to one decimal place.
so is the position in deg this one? 510.0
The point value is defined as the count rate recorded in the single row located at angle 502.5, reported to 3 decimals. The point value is 1.660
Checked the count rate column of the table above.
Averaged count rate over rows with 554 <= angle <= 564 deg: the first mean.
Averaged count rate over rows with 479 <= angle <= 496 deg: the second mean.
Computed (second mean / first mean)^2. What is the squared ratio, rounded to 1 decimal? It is 1.2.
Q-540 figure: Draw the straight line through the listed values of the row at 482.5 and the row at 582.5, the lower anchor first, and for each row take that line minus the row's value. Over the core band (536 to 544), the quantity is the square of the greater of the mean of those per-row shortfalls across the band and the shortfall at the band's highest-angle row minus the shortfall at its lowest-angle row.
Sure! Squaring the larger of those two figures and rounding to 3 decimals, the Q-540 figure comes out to 0.255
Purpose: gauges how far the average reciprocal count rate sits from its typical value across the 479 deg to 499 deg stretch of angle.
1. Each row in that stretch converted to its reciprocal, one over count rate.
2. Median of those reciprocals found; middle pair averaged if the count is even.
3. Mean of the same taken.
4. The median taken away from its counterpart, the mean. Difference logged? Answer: 0.010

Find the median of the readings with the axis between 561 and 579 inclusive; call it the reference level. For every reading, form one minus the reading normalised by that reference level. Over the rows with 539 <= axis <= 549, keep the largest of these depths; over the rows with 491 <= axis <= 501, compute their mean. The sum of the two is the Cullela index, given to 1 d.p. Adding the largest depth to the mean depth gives 0.6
